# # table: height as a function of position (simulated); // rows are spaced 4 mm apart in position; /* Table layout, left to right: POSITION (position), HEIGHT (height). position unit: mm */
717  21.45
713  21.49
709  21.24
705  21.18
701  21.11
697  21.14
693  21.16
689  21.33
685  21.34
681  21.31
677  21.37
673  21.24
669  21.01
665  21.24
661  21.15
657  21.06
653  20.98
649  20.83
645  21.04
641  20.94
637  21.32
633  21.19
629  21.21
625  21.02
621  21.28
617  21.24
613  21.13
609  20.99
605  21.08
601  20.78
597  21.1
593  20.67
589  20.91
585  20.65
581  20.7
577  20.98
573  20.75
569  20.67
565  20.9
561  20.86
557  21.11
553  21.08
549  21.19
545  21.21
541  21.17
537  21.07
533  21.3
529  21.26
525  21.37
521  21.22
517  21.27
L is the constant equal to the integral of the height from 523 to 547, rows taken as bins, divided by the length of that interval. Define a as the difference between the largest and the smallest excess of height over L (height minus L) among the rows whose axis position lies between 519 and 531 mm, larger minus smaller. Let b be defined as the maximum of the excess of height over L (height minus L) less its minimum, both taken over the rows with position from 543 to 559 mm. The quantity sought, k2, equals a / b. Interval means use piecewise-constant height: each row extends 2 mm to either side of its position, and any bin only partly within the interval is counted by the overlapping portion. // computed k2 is 1.2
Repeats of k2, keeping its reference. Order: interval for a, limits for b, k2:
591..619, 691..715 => 1.5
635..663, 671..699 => 2.1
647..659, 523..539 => 0.8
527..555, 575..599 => 0.5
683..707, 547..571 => 0.4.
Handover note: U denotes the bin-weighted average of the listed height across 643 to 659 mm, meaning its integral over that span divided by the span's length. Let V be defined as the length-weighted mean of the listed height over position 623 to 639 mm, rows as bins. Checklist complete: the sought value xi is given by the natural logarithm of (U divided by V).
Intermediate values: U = 21.0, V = 21.2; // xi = -0.0098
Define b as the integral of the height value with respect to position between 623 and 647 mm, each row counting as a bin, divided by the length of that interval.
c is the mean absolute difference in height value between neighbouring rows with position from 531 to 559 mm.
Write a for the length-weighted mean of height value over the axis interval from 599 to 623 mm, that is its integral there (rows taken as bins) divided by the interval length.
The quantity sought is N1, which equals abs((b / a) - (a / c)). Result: 238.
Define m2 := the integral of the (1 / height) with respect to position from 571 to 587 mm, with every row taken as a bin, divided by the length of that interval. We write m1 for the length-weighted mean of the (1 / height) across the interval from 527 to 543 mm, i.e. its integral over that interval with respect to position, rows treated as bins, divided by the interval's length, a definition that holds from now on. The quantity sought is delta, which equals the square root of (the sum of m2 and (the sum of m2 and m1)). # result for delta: 0.379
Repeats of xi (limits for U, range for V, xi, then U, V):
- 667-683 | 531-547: 0.0021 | 21.2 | 21.2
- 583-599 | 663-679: -0.0182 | 20.8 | 21.2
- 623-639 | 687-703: 0.0000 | 21.2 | 21.2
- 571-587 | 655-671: -0.0165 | 20.8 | 21.1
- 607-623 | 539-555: -0.0001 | 21.2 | 21.2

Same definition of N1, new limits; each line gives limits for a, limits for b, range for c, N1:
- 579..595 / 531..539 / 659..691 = 185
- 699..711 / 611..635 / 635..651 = 91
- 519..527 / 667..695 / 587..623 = 101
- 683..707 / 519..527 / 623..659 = 134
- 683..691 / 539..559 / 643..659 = 144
